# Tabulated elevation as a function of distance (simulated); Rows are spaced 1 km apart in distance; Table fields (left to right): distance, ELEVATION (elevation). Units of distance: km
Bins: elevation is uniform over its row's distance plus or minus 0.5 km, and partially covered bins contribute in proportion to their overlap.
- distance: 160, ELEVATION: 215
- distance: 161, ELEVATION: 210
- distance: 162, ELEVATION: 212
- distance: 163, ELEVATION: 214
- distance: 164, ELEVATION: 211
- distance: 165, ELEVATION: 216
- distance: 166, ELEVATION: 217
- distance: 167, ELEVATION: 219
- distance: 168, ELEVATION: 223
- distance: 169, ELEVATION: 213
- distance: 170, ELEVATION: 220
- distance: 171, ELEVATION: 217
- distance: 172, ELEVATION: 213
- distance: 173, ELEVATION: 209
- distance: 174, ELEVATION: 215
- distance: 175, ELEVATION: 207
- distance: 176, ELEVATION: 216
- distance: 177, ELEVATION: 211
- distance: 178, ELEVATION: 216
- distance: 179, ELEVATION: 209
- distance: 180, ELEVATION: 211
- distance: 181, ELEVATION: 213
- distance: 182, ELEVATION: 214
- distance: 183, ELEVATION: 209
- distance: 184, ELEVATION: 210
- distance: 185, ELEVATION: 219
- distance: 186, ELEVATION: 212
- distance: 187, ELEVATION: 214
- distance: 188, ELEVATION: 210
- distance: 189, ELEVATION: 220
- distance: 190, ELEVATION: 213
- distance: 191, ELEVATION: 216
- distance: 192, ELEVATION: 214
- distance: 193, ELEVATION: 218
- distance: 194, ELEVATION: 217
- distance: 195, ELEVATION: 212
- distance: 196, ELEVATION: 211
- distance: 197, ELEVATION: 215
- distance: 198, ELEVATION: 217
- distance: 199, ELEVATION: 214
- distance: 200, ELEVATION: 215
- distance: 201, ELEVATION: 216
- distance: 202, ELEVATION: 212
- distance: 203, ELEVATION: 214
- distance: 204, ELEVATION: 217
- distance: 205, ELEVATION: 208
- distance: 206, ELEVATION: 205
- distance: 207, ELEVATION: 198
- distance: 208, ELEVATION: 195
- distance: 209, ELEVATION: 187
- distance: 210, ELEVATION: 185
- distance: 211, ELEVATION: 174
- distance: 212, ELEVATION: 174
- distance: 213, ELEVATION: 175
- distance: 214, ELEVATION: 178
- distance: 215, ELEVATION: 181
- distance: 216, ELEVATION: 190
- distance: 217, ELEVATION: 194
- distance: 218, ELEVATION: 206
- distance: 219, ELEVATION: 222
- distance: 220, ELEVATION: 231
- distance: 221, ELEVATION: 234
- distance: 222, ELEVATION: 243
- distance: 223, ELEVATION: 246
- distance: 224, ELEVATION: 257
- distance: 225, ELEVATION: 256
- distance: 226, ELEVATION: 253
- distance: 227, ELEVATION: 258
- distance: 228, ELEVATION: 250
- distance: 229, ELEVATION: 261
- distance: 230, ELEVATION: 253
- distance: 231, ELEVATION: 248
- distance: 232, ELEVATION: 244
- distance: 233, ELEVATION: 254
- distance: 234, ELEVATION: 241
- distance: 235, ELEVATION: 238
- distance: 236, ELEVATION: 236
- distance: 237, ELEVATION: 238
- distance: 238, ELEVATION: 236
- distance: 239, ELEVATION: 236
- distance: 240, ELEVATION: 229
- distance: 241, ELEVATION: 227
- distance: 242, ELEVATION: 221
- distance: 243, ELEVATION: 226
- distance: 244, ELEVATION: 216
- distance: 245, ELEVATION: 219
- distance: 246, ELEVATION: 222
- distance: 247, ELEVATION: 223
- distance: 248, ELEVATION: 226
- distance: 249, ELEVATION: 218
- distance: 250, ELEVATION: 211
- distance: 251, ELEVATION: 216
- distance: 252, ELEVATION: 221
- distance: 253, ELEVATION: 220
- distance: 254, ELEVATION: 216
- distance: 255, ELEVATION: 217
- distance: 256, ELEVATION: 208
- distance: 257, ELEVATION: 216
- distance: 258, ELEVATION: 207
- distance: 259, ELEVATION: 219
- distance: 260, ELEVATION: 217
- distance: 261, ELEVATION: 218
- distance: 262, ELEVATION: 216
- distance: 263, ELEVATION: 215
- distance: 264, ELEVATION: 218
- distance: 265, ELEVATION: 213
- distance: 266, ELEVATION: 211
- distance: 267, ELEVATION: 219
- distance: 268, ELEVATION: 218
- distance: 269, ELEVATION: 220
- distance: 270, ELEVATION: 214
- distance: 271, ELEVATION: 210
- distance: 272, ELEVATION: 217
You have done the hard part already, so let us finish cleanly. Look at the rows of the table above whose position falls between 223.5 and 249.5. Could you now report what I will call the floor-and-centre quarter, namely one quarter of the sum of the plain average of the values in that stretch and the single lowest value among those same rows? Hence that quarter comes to 113.5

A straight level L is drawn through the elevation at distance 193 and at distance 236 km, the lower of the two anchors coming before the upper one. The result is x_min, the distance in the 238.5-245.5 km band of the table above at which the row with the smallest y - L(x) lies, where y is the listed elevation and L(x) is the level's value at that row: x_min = 244 km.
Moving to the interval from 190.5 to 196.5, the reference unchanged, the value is 196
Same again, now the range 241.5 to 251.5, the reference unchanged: 250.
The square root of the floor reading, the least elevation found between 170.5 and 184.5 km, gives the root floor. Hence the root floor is 14.4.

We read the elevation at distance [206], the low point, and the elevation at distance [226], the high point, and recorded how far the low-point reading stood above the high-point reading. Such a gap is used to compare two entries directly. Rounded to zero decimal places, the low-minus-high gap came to -48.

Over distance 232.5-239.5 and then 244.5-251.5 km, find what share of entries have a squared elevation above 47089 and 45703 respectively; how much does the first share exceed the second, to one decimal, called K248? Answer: 0.1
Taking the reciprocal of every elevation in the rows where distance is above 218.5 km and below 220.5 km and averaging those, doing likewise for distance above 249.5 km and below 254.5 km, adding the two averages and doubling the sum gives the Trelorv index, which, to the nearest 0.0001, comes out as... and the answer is 0.0181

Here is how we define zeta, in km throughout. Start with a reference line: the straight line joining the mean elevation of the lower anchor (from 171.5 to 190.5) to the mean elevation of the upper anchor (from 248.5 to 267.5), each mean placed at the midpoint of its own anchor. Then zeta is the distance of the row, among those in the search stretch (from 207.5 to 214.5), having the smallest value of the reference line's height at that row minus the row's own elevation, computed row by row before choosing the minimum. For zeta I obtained 208 km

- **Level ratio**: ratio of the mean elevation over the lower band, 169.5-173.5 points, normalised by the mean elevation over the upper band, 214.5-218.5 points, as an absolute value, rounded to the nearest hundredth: 1.11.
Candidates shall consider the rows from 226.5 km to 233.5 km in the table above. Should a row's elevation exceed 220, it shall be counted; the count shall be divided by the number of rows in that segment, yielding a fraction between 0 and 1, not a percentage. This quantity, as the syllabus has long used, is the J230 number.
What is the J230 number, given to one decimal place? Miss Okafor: 1.0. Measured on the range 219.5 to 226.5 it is 1.0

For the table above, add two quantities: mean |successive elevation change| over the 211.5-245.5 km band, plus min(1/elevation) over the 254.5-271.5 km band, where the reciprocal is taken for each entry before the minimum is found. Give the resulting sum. 5.9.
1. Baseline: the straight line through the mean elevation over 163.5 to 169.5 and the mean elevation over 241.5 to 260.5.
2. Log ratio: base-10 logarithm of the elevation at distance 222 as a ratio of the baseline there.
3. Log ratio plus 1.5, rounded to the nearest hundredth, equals 1.55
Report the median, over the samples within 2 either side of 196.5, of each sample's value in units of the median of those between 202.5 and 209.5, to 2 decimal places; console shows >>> 1.04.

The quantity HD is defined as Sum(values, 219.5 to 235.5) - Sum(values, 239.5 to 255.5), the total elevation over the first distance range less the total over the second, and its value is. 439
